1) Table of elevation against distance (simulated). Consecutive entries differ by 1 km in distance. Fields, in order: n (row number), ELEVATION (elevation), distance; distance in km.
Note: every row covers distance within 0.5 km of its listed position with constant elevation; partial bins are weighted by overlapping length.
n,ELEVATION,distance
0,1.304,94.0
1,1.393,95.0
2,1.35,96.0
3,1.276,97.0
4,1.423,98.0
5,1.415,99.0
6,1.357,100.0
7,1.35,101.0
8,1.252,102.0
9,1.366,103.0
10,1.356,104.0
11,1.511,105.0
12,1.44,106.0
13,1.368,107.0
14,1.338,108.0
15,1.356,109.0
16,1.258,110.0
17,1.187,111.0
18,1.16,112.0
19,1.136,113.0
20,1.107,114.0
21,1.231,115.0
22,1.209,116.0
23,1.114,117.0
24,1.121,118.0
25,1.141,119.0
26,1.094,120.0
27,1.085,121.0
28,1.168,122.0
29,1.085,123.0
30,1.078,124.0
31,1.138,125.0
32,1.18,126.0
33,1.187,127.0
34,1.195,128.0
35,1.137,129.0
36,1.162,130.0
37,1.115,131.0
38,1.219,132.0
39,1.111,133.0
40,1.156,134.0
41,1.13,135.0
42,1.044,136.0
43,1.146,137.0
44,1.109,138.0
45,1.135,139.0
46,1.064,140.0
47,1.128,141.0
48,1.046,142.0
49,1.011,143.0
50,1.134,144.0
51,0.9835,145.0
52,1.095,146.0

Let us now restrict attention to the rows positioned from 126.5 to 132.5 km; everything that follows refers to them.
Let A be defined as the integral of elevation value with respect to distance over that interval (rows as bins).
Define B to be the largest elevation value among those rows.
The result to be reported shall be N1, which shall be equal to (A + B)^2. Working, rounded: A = 7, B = 1.219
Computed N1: 68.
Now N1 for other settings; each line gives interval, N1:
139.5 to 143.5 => 29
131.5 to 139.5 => 105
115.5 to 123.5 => 105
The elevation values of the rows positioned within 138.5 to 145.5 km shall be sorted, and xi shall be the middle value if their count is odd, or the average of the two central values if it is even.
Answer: 1.06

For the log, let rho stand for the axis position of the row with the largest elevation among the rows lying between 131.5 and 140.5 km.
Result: 132.0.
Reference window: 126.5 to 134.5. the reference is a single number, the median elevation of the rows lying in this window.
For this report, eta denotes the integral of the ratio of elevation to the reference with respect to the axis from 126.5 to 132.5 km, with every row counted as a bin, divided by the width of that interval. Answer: 1.01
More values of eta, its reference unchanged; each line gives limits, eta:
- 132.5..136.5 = 0.96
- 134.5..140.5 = 0.95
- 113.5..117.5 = 1.01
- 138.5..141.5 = 0.96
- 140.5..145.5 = 0.92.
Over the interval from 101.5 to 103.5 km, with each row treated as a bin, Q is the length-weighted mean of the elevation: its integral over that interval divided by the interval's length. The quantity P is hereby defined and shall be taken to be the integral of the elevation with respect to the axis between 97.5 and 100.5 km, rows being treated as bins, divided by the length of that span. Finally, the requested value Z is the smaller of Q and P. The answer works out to 1.31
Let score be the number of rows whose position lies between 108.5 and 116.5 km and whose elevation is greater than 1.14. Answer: 6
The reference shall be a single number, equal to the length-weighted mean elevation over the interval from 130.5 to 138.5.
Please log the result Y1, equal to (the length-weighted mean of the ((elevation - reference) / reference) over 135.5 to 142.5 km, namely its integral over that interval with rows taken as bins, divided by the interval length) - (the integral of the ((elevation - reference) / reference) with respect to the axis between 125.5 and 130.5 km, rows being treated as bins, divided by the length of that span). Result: -0.07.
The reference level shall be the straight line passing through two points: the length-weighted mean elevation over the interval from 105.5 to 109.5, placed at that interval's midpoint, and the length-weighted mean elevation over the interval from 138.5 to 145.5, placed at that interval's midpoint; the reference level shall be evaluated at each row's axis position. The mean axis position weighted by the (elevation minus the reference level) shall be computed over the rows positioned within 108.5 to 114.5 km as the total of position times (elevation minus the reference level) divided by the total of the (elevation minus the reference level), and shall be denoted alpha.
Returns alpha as 112.3 km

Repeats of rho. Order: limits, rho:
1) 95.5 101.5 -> 98.0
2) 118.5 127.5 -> 127.0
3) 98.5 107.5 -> 105.0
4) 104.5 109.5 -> 105.0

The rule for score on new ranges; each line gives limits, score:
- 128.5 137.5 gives 4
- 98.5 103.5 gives 5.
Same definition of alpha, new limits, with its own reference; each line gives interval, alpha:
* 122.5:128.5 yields 124.1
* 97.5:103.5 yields 101.0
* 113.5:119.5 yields 116.5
